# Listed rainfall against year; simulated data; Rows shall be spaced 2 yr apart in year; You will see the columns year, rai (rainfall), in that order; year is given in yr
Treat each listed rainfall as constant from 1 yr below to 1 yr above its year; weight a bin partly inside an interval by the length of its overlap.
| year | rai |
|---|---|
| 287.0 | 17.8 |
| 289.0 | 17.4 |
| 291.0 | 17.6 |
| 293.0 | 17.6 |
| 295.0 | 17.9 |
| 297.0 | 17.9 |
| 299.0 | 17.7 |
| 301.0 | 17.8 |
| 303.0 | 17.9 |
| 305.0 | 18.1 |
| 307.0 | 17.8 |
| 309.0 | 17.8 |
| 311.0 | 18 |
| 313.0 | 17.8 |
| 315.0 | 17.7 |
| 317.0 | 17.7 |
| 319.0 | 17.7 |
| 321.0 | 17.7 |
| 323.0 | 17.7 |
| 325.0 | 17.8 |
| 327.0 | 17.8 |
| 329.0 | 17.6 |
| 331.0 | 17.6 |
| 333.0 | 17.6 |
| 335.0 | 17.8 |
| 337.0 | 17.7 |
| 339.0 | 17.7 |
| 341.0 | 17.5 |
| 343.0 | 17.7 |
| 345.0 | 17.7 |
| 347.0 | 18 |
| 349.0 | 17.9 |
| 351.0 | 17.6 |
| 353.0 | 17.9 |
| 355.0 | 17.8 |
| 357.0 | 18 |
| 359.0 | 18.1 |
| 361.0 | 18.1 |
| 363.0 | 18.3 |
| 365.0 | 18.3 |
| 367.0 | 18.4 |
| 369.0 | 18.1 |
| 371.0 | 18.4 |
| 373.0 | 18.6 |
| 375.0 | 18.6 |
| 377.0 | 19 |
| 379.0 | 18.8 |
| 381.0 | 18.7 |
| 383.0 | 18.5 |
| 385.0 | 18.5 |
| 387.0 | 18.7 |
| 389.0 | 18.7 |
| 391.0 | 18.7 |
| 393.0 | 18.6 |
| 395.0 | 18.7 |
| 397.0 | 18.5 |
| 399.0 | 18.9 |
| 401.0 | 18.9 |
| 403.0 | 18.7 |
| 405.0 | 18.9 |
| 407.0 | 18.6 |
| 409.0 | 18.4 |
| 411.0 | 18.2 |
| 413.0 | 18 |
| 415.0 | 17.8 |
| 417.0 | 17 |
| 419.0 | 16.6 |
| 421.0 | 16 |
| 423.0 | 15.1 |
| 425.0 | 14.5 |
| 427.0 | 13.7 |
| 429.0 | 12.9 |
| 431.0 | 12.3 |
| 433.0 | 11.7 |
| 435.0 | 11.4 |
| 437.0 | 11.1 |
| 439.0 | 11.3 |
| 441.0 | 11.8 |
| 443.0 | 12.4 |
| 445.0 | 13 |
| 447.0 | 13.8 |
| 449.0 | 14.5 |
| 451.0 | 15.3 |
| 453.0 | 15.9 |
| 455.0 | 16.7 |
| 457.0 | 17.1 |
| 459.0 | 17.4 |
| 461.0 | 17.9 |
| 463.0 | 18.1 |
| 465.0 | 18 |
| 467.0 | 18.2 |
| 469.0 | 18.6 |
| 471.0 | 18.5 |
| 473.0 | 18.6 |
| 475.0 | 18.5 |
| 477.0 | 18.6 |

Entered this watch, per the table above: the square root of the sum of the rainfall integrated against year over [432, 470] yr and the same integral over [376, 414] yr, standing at 35.7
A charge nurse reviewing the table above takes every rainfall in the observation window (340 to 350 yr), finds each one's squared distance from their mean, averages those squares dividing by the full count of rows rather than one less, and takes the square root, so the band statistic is 0.17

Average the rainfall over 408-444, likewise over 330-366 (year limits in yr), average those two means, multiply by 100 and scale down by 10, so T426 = 162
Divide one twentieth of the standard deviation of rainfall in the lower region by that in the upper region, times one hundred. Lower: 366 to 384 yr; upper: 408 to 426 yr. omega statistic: 0.9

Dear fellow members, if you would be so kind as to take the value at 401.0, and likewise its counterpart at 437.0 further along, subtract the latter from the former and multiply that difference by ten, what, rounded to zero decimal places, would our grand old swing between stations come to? 78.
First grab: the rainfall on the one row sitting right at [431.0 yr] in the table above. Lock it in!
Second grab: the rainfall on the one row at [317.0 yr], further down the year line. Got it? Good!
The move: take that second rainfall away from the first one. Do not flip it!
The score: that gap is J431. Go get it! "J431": -5.4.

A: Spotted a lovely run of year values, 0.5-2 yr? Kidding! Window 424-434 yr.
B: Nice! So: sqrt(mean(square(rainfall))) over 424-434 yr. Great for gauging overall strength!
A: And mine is 13.1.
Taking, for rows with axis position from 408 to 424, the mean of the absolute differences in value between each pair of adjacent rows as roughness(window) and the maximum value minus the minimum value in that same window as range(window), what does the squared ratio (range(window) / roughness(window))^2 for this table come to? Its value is 49.0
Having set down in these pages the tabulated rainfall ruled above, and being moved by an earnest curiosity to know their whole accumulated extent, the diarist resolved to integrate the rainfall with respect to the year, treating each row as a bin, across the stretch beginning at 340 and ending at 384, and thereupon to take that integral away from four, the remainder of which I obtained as -796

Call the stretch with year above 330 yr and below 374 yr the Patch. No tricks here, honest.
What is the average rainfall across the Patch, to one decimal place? 17.9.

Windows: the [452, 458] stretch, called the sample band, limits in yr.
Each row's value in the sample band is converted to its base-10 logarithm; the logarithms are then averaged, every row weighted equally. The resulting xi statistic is 1.22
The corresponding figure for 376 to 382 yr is 1.27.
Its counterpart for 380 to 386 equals 1.27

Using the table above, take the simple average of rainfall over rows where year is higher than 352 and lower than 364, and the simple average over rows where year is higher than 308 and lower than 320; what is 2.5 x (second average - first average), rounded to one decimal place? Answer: -0.6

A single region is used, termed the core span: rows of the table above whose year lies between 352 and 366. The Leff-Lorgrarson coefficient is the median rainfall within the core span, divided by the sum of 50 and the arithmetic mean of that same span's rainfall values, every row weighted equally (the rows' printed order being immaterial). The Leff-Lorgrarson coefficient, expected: 0.266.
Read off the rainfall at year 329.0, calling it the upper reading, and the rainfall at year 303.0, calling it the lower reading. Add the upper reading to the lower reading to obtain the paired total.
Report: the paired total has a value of 35.5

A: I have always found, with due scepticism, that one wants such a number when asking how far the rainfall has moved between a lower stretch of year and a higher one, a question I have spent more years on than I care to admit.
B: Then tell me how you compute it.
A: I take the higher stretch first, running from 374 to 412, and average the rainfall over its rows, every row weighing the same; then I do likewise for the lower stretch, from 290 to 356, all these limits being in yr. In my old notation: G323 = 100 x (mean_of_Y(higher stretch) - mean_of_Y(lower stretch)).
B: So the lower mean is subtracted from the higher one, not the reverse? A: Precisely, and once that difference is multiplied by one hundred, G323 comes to 90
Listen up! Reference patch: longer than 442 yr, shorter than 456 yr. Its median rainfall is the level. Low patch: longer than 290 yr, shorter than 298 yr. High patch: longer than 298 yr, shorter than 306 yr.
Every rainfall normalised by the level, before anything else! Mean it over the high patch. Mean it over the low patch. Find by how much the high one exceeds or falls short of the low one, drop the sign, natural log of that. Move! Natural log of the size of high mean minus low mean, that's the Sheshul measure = -4.8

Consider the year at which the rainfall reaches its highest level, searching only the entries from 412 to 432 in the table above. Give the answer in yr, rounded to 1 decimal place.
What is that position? 413.0 yr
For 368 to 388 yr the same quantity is 377.0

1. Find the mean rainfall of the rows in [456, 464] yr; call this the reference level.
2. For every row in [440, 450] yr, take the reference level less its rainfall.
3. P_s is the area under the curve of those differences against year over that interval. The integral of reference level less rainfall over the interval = 45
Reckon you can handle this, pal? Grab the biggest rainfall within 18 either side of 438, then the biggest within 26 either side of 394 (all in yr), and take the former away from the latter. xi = 2.30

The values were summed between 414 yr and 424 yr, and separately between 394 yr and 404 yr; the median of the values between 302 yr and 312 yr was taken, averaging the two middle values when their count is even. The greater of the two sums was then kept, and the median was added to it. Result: 112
